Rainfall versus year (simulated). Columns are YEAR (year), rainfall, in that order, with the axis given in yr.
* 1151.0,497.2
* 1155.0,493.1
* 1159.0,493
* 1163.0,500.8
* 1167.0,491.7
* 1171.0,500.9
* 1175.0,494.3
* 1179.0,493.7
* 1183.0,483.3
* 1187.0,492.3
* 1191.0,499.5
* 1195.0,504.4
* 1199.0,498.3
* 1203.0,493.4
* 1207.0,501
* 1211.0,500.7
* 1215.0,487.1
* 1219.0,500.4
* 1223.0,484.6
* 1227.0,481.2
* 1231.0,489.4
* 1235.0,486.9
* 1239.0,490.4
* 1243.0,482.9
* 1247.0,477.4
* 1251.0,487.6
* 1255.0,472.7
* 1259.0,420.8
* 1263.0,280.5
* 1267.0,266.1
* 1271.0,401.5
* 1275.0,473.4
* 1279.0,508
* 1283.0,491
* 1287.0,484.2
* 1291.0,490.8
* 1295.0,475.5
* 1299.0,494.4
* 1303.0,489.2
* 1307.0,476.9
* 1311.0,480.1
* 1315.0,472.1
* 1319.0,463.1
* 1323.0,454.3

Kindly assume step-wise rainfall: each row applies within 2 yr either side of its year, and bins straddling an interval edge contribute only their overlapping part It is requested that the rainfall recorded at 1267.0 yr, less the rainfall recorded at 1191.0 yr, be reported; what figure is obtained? -233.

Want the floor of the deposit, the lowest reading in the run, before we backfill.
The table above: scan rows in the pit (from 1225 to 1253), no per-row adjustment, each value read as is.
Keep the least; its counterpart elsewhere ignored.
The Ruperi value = 477.4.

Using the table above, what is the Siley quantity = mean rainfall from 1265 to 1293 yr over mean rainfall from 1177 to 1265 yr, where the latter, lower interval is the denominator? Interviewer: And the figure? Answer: 0.93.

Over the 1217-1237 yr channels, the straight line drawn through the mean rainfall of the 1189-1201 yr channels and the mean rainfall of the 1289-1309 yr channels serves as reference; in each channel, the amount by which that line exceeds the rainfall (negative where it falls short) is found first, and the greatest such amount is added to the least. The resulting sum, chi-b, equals 12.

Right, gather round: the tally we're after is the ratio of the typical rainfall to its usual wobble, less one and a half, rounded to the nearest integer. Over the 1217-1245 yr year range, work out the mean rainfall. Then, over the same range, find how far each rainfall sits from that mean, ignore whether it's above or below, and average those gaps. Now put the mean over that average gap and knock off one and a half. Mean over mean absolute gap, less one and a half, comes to 103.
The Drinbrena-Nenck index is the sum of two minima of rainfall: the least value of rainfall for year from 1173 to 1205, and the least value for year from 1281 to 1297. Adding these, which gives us 959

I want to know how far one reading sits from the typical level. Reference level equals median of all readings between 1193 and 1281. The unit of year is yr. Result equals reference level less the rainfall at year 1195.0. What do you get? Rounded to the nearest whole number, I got -17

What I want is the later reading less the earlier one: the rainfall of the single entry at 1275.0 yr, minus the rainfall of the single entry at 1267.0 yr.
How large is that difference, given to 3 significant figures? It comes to 207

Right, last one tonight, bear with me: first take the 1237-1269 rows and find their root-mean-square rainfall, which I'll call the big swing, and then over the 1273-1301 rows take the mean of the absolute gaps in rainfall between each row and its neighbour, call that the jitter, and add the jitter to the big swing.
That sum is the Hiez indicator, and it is 448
